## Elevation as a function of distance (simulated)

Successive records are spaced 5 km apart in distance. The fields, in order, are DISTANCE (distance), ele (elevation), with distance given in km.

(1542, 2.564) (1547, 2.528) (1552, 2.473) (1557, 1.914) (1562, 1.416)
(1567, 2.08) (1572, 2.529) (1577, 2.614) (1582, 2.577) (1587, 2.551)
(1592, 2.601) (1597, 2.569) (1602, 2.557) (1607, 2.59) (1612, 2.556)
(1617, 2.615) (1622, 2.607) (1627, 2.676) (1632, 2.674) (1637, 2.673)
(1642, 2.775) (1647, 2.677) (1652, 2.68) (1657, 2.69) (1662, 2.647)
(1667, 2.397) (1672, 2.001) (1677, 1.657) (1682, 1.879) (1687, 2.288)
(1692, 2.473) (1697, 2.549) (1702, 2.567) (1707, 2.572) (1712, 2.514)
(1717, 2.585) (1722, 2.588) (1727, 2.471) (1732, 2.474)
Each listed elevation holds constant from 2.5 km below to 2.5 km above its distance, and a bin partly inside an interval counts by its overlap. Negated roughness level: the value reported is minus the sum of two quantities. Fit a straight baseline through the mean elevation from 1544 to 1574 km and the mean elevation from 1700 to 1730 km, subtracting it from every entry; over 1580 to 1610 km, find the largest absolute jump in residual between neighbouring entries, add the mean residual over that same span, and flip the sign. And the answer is -0.37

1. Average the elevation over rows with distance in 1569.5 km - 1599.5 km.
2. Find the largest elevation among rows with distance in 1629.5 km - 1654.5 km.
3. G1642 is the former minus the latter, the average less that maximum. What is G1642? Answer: -0.20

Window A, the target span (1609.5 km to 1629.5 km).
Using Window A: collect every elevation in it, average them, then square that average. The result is 6.8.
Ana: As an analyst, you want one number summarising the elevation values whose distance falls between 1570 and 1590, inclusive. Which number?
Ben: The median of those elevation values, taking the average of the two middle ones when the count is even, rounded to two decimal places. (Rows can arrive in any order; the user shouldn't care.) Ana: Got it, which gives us 2.56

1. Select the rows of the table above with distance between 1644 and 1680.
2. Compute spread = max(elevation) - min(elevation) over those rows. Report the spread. 1.03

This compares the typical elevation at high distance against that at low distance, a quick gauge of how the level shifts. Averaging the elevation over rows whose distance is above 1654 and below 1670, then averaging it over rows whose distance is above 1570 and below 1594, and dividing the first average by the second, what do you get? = 1.00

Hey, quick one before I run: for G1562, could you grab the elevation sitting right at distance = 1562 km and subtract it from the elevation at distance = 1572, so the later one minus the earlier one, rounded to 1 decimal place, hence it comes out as 1.1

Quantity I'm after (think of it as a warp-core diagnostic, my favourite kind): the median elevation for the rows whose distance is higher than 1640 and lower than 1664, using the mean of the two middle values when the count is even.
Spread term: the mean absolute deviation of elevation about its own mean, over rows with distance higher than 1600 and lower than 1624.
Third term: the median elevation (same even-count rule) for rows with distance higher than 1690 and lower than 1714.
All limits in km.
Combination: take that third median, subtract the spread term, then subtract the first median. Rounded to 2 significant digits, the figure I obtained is -0.15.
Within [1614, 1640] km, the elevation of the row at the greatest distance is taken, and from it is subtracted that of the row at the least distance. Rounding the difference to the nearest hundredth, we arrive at 0.06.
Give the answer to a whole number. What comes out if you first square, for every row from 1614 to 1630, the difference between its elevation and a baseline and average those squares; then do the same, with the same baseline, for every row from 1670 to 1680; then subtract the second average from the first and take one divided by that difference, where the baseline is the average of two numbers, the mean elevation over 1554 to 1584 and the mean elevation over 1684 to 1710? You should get -5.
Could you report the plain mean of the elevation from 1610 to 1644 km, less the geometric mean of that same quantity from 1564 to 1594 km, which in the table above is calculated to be 0.17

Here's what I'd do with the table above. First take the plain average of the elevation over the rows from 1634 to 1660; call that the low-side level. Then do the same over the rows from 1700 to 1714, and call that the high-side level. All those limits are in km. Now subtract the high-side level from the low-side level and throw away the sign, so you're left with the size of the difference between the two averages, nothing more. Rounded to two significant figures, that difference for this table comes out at 0.15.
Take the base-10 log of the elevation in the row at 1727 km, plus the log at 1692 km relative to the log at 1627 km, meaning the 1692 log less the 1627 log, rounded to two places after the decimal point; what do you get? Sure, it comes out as 0.36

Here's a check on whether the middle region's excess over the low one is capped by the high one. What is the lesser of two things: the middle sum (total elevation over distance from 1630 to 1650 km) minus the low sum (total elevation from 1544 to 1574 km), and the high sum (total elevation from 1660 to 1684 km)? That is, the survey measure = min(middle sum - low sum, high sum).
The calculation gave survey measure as -2.1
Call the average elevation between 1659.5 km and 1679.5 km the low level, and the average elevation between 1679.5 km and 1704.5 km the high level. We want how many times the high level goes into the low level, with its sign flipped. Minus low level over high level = -0.93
